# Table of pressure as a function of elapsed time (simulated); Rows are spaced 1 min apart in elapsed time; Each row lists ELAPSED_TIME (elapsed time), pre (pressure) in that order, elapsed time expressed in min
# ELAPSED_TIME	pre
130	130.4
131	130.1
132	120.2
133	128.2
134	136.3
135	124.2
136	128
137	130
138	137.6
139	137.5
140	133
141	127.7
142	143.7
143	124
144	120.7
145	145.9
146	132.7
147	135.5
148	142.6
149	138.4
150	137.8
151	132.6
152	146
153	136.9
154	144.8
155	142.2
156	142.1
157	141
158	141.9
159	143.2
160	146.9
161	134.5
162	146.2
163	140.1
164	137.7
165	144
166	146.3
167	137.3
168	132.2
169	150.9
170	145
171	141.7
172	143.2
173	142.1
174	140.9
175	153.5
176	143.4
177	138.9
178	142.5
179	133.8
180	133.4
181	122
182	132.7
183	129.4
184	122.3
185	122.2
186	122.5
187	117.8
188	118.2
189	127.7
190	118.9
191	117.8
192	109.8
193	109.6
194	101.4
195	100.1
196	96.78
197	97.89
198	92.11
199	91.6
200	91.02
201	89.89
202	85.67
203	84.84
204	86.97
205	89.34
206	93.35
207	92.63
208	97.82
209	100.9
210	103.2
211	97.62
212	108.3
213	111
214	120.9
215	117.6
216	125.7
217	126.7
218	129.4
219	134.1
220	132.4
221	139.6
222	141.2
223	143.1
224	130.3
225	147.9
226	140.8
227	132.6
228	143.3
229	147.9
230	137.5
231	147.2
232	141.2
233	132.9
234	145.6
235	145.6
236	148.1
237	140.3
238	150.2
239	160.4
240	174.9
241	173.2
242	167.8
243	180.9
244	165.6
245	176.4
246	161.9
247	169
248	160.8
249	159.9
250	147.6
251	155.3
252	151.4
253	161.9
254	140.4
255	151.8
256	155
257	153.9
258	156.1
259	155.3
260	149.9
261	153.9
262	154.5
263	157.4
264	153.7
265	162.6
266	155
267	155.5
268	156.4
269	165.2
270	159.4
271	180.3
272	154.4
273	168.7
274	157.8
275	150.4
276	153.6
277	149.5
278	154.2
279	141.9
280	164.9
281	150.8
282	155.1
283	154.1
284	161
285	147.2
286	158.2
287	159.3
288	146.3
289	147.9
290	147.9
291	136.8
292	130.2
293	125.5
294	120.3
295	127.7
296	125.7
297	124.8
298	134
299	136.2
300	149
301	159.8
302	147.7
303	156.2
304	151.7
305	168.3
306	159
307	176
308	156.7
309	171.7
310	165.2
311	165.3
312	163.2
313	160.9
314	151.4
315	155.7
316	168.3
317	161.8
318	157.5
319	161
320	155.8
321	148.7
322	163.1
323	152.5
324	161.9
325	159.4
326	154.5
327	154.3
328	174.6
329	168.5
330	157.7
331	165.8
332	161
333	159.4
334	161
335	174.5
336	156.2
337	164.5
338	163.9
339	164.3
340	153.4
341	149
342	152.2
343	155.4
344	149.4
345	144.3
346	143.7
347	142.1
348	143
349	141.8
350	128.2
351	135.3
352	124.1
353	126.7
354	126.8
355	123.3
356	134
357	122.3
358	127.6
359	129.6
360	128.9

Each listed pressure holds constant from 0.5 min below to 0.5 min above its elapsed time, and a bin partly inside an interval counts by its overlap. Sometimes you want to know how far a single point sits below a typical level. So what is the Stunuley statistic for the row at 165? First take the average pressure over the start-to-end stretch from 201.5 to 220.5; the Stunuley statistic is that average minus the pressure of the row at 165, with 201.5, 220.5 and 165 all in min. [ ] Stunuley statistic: -37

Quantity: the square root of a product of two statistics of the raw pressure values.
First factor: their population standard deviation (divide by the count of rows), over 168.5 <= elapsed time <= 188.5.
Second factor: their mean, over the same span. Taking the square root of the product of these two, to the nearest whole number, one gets 38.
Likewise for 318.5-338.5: 32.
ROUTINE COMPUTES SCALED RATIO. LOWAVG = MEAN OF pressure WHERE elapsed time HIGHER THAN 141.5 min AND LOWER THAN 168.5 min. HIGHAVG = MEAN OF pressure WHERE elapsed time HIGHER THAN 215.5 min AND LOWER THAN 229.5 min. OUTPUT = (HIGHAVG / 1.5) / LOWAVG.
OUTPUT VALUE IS 0.66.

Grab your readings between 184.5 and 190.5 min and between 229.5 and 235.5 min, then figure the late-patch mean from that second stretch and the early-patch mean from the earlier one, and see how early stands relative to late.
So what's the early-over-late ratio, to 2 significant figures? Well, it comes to 0.86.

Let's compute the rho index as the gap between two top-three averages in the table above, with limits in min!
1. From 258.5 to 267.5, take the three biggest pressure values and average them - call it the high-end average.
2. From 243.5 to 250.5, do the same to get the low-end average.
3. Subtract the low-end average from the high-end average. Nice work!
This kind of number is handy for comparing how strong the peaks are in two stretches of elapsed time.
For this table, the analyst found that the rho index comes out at -12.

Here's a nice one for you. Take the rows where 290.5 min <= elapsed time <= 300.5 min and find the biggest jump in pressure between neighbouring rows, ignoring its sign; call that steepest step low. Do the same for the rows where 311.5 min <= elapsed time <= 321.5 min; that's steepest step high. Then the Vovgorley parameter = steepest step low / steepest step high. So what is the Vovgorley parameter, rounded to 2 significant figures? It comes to 1.0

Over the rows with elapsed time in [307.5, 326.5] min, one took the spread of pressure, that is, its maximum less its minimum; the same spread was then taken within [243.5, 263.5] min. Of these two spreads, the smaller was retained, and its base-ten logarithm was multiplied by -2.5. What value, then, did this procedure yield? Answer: -3.4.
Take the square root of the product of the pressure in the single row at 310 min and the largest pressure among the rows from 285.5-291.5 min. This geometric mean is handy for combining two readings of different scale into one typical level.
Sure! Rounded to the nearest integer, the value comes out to 162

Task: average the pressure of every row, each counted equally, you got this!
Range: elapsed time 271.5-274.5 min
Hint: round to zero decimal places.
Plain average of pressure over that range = 160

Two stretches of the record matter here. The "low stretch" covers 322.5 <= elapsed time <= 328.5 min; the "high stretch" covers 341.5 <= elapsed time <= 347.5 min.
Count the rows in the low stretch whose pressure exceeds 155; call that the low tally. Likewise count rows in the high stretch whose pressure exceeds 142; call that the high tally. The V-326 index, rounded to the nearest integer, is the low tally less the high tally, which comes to -3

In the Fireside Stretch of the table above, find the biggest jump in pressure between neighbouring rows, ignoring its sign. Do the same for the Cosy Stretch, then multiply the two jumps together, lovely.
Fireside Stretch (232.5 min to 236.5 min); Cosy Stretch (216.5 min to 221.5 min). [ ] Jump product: 91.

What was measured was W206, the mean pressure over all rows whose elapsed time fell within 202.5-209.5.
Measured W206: 92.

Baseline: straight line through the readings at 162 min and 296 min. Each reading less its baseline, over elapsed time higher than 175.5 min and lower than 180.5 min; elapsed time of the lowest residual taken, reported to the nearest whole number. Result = 180 min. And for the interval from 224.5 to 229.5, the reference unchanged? 227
